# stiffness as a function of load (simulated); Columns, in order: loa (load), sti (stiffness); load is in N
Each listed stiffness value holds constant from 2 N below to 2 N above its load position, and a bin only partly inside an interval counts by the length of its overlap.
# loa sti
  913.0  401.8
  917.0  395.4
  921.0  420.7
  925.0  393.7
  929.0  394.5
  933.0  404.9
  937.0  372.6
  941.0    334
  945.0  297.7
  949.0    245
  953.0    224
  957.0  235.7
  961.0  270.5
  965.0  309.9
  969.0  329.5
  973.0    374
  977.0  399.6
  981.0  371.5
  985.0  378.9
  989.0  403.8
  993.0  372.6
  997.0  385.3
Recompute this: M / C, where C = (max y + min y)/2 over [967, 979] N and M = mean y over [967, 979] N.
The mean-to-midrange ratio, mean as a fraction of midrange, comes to 1.01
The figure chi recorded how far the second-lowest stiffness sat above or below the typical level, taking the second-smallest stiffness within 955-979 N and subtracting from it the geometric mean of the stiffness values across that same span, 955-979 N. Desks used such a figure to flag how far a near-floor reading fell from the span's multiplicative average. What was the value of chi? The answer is -44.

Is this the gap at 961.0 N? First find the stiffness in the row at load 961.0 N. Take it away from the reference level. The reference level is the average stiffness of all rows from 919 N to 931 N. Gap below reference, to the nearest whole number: 132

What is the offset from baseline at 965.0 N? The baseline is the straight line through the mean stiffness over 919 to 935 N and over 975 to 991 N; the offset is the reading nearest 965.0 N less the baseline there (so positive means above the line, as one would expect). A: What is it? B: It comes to -83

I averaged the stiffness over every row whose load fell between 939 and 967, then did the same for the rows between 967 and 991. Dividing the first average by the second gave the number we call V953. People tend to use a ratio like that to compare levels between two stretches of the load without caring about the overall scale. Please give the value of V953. 0.73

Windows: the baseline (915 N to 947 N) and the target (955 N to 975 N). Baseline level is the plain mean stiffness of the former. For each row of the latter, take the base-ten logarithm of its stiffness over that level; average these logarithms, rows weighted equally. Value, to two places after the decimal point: -0.10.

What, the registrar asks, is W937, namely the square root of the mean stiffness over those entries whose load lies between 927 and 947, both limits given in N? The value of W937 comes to 19.0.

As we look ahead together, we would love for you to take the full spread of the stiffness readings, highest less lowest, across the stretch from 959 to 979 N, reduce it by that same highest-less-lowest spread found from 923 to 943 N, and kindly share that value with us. 58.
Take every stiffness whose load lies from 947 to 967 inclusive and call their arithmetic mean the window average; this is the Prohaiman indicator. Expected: 257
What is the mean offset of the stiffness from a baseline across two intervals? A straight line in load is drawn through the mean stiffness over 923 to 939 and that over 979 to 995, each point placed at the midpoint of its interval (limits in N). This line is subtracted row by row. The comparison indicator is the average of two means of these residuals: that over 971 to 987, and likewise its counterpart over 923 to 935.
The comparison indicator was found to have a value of 2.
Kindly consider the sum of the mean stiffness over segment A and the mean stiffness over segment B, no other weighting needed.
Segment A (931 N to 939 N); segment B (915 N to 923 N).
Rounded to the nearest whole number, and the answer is 797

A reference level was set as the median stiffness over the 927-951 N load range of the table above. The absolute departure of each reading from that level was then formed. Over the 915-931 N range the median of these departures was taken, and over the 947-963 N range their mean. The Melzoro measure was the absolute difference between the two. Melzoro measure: 68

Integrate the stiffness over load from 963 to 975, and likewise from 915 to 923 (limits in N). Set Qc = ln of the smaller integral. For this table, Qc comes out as 8.09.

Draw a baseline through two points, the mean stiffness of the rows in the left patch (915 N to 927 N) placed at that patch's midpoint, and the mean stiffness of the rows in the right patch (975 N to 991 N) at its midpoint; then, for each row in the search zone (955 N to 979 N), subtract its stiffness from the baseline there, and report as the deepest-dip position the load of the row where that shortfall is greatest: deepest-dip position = 957.0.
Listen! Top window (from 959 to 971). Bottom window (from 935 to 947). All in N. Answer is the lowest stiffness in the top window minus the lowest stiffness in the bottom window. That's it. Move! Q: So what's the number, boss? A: -27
